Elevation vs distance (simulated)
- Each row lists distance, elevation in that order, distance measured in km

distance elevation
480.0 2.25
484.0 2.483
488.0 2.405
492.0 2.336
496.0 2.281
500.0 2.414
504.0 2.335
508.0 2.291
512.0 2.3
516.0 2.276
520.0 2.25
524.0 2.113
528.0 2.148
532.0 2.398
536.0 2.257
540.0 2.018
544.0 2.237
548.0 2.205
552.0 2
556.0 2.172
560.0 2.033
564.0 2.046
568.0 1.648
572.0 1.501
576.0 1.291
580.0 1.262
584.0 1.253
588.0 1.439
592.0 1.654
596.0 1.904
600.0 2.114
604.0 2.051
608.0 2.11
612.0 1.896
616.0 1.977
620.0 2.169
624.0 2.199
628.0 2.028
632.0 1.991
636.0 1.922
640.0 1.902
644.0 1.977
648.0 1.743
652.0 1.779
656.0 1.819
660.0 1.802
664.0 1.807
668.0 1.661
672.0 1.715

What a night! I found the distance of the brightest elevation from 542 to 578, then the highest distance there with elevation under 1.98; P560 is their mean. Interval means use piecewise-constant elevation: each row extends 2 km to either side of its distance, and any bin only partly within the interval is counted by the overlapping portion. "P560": 560 km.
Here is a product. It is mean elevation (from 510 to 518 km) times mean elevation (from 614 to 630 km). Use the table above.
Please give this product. 4.79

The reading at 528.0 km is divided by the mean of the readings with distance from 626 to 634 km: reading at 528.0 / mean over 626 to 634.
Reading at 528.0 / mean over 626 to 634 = 1.07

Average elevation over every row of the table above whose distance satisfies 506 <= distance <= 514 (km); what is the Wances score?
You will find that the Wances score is 2.30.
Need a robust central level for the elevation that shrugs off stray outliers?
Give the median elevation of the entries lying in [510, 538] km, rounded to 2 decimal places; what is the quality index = 2.26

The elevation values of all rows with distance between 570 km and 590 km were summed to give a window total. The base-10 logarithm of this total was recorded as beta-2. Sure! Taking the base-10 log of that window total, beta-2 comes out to 0.83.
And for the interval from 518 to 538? 1.05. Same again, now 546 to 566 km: 1.02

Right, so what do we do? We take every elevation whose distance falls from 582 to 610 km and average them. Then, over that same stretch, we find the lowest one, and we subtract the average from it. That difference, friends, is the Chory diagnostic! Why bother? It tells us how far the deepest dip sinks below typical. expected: -0.536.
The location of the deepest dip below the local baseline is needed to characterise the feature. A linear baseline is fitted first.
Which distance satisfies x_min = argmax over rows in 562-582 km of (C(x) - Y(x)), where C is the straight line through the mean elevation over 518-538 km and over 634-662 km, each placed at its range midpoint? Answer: 580.0 km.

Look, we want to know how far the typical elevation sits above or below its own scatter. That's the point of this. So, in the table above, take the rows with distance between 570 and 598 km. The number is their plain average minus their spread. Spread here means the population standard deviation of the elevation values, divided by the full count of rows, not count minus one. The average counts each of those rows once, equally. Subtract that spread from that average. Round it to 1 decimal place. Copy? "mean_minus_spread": 1.2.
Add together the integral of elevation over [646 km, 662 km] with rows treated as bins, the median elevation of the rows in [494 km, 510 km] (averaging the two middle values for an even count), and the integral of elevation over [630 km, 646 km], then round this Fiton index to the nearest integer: 62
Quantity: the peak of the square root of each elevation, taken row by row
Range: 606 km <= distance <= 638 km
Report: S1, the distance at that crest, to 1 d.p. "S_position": 624.0 km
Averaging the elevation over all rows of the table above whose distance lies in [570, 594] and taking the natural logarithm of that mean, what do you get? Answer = 0.34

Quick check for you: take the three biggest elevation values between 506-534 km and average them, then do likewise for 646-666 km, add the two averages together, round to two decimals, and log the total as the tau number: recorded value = 4.14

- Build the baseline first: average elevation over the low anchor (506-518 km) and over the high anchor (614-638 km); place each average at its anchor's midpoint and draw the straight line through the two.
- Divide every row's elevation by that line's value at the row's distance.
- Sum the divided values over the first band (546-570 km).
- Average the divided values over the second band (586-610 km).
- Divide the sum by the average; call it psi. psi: 6.2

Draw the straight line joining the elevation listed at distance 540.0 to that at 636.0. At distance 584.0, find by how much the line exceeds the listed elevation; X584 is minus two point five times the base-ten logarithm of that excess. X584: 0.4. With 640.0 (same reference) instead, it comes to 4.5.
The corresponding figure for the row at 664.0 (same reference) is 2.7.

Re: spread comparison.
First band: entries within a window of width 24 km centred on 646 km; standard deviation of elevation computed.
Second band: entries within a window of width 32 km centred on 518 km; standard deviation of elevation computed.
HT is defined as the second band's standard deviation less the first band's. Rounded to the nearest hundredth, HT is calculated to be 0.00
